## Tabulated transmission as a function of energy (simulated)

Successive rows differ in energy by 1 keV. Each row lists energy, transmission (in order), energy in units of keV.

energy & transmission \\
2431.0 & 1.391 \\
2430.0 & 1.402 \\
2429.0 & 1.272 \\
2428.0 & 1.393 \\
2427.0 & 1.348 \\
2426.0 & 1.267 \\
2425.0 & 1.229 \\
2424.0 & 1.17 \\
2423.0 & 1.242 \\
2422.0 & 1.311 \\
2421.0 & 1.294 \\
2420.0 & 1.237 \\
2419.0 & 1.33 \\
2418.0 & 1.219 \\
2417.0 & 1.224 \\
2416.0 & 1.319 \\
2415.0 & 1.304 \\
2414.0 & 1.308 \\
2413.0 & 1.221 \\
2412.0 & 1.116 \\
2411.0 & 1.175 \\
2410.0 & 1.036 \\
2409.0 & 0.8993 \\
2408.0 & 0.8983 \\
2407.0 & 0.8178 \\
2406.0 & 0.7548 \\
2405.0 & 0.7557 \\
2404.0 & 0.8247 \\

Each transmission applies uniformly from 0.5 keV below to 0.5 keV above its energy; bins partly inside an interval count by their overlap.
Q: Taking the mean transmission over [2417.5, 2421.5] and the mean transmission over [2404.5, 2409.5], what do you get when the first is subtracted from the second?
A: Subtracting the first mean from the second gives -0.4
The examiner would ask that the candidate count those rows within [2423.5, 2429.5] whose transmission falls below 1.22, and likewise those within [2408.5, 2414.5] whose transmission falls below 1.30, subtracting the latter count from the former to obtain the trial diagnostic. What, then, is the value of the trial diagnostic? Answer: -4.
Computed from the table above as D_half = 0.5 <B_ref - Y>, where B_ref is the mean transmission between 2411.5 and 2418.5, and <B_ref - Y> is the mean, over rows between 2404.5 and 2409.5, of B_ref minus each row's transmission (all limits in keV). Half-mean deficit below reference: 0.21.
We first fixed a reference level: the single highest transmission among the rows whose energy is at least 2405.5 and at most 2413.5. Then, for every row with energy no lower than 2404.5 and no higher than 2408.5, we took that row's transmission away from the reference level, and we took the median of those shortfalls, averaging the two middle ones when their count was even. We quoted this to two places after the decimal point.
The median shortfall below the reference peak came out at 0.43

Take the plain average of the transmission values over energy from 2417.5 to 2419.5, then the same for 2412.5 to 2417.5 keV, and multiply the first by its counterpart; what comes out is 1.63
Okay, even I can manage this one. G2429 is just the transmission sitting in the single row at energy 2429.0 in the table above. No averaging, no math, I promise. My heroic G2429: 1.272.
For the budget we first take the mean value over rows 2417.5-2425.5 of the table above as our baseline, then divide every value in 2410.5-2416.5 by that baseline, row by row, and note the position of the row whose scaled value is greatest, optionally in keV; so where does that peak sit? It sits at 2416.0 keV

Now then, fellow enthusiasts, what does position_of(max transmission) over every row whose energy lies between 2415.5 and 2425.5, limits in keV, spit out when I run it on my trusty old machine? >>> 2419.0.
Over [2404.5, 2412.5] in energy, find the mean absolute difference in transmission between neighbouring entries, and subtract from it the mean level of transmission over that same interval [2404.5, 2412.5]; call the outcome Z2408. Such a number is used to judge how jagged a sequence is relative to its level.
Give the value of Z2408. -0.86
